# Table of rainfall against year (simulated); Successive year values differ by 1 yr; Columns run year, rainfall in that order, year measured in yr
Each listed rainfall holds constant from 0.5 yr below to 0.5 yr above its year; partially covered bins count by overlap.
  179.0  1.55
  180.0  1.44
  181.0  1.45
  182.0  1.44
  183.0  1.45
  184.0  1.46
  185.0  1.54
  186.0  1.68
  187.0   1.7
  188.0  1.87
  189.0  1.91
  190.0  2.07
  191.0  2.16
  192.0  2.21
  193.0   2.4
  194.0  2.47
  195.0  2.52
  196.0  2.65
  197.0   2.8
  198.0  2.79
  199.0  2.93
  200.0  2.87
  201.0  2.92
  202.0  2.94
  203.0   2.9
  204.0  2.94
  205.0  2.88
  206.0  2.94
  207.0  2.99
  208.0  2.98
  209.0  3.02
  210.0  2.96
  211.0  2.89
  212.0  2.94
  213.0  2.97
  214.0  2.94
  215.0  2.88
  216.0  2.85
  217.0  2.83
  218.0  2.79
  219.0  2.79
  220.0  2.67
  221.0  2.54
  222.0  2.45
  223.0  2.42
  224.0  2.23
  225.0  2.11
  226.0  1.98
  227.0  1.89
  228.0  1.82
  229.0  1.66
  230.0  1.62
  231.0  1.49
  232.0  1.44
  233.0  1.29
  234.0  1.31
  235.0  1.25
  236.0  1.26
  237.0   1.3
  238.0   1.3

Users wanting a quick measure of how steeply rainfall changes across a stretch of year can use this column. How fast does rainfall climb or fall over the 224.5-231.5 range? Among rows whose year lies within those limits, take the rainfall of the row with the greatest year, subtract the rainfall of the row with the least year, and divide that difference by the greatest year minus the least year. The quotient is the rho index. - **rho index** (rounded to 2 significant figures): -0.10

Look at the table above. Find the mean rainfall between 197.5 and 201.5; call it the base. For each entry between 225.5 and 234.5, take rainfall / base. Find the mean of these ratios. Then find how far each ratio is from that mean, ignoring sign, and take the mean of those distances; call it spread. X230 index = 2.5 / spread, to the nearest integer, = 35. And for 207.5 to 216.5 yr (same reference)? 170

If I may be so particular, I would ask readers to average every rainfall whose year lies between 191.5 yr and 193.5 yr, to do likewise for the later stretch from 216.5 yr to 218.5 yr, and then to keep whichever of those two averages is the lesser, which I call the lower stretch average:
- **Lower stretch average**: 2.3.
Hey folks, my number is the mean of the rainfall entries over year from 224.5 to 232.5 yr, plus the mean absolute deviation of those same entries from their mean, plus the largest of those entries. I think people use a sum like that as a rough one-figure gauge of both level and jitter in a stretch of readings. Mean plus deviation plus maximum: 4.1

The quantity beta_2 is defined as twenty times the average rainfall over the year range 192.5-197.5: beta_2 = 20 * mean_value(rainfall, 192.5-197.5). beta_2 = 51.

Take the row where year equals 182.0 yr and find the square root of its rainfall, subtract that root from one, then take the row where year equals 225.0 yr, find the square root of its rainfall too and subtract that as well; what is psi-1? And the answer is -1.65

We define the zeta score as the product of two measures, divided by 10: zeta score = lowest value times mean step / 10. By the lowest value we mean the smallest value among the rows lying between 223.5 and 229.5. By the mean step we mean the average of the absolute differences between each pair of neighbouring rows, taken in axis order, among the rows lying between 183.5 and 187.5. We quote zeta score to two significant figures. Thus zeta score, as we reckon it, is 0.013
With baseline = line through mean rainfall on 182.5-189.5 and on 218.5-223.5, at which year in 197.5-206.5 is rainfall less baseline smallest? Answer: 205.0 yr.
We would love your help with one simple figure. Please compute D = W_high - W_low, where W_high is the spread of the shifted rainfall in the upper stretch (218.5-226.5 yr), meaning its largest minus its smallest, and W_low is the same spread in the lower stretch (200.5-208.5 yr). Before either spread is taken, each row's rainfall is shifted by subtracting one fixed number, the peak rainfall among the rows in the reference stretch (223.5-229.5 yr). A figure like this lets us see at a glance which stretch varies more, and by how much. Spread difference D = 0.7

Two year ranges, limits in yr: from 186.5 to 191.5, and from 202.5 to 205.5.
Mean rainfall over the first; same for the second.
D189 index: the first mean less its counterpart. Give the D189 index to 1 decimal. -1.0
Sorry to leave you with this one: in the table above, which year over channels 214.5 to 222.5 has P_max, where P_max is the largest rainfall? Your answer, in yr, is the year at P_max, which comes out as 215.0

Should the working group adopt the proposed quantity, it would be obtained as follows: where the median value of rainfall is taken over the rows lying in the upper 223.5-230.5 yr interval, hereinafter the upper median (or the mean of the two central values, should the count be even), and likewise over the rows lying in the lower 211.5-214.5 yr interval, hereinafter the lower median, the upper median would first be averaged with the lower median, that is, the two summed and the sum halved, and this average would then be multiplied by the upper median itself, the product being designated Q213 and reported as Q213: 4.6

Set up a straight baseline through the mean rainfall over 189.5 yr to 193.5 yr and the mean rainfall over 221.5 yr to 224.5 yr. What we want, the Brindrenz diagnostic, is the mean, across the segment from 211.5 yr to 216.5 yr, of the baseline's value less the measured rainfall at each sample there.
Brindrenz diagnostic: -0.59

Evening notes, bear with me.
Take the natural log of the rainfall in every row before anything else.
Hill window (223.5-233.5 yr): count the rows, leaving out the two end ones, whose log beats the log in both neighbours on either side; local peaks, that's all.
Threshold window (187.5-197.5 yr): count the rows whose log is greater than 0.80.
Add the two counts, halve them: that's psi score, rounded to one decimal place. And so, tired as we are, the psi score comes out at 2.5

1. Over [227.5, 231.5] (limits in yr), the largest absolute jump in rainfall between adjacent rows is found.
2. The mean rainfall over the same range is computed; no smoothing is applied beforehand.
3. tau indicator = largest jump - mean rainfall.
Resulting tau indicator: -1.5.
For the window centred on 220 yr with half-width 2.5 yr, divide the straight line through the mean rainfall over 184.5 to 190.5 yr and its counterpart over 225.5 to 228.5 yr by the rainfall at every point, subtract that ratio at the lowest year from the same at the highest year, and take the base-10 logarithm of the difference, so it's -1.0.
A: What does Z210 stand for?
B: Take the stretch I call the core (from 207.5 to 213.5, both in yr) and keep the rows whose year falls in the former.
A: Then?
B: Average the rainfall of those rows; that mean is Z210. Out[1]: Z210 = 2.96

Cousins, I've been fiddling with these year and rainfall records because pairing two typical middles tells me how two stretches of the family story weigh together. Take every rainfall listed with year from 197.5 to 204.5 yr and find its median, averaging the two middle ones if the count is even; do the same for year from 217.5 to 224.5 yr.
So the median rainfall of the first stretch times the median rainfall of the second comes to 7.4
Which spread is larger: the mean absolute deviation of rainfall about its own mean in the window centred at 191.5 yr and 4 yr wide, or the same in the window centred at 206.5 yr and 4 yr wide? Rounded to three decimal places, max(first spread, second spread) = 0.095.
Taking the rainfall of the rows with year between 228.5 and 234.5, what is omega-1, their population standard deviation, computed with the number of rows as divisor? 0.14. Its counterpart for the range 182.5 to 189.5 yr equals 0.17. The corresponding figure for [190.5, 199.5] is 0.25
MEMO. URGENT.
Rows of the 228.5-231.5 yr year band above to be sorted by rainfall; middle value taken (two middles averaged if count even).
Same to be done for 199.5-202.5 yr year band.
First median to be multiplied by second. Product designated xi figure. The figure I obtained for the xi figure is 4.7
